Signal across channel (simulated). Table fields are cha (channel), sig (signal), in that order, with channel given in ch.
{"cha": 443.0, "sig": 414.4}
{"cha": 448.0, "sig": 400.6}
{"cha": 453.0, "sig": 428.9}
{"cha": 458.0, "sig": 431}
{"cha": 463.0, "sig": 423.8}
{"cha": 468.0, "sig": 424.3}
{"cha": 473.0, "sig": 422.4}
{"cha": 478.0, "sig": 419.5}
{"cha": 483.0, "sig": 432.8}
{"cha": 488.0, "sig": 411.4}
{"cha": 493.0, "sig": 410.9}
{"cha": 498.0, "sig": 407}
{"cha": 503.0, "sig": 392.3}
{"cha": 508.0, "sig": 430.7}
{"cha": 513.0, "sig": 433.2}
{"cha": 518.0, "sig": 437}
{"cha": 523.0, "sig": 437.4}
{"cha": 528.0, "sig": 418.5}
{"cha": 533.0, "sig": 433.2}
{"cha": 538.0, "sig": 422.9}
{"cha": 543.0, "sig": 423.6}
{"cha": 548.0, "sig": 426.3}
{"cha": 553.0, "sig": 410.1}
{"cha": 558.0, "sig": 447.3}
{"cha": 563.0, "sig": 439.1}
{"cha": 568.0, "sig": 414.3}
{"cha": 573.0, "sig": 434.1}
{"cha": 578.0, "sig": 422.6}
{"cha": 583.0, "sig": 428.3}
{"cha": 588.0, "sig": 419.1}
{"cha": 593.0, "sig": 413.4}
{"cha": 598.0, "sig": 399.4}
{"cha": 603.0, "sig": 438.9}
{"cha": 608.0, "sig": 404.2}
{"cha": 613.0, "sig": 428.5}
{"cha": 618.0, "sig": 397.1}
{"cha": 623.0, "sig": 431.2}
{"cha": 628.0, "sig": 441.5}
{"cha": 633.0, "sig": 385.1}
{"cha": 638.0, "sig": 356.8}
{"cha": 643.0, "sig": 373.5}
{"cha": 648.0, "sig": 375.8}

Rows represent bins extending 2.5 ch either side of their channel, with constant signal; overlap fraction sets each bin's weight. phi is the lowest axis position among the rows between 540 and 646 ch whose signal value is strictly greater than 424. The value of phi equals 548.0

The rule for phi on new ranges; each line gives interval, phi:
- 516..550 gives 518.0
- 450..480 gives 453.0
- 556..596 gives 558.0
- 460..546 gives 468.0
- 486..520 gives 508.0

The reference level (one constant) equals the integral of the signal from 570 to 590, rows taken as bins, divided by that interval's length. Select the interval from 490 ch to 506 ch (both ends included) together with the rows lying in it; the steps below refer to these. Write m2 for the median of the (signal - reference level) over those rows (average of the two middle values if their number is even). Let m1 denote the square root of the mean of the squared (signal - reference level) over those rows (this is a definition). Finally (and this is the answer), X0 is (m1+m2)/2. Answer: 2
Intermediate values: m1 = 23.9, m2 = -19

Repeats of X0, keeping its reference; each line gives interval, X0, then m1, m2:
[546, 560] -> 8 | 15.4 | 0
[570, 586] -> 4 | 5.3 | 2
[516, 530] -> 11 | 10.2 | 11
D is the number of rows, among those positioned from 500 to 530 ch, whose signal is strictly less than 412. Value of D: 1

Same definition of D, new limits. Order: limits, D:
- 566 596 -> 0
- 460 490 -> 1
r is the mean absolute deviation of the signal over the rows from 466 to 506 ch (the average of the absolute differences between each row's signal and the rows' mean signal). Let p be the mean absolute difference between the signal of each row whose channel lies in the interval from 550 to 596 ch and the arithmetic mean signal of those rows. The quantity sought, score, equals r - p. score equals -0.8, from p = 10.5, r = 9.7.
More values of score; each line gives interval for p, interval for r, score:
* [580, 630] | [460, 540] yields -4.2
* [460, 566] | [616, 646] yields 16.2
